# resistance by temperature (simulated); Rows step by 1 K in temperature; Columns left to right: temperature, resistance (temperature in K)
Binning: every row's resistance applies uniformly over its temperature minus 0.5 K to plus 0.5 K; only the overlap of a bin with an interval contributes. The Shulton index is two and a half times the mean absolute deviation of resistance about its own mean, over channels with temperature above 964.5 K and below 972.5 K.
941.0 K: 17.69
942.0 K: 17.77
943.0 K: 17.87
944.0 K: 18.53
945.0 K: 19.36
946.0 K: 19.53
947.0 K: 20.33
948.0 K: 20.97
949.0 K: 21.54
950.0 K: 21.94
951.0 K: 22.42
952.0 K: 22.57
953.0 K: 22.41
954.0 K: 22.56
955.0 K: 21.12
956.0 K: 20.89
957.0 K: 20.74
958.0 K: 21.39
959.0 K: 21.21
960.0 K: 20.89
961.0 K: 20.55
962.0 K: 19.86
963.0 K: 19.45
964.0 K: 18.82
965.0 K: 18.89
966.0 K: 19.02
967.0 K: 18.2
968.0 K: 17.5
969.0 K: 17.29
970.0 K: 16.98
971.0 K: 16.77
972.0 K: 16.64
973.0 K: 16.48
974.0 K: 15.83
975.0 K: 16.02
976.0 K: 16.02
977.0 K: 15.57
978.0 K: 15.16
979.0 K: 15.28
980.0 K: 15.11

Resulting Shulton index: 2.0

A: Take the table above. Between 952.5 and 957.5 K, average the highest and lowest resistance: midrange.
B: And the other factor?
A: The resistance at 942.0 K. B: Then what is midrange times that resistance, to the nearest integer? 385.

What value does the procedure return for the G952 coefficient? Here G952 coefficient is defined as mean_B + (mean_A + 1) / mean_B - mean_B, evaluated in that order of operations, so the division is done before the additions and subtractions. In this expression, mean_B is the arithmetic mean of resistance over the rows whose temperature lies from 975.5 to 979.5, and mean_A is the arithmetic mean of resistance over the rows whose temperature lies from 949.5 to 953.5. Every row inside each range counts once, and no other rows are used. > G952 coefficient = 1.50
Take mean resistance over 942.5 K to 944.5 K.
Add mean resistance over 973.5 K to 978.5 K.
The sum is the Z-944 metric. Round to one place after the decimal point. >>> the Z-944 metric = 33.9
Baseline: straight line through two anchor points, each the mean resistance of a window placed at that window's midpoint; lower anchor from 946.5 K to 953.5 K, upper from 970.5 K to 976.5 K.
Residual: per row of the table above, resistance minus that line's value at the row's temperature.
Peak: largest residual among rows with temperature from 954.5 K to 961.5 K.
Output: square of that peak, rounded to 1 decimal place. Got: 2.4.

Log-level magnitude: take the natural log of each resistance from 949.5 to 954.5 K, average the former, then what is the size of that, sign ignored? 3.11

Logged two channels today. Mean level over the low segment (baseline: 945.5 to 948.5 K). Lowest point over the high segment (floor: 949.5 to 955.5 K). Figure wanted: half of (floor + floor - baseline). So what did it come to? 11.0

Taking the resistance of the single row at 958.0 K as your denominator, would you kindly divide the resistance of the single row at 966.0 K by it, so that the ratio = 0.89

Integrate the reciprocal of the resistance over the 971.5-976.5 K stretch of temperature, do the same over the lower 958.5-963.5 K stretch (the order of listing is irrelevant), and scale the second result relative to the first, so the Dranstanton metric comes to 0.79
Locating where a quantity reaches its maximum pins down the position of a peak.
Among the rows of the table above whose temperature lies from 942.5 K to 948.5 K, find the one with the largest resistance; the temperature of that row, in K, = 948.0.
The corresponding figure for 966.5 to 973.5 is 967.0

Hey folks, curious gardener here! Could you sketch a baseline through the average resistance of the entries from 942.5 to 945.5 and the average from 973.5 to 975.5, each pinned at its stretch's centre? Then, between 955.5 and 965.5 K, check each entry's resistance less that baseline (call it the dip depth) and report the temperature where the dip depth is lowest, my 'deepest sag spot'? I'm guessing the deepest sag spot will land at 964.0 K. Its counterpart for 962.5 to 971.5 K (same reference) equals 971.0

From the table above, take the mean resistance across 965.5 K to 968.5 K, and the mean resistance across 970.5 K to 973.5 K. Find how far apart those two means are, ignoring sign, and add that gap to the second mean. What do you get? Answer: 18.2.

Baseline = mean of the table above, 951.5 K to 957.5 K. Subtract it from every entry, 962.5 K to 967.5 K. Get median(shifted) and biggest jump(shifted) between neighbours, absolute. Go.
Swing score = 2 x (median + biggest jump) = -4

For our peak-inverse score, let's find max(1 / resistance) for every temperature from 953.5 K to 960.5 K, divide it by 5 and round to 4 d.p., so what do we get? 0.0096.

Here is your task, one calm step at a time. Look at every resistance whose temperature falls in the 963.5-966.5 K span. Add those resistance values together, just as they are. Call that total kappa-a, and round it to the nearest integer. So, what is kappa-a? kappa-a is 57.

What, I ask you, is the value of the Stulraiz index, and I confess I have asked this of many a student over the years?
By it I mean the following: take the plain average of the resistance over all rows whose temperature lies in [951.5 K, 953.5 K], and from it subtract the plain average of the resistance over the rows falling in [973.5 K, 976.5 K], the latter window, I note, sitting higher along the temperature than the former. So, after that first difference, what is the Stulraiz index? 6.5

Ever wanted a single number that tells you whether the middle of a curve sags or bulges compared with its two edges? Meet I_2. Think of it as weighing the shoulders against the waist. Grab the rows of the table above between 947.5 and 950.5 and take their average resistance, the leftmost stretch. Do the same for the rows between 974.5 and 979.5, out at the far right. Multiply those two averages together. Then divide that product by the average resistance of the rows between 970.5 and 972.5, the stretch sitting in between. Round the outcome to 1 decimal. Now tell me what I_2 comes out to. 20.1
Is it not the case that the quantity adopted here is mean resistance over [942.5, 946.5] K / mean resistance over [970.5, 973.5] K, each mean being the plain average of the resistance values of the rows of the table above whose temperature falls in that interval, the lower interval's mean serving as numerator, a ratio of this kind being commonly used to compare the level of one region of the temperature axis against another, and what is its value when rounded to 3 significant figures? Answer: 1.13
